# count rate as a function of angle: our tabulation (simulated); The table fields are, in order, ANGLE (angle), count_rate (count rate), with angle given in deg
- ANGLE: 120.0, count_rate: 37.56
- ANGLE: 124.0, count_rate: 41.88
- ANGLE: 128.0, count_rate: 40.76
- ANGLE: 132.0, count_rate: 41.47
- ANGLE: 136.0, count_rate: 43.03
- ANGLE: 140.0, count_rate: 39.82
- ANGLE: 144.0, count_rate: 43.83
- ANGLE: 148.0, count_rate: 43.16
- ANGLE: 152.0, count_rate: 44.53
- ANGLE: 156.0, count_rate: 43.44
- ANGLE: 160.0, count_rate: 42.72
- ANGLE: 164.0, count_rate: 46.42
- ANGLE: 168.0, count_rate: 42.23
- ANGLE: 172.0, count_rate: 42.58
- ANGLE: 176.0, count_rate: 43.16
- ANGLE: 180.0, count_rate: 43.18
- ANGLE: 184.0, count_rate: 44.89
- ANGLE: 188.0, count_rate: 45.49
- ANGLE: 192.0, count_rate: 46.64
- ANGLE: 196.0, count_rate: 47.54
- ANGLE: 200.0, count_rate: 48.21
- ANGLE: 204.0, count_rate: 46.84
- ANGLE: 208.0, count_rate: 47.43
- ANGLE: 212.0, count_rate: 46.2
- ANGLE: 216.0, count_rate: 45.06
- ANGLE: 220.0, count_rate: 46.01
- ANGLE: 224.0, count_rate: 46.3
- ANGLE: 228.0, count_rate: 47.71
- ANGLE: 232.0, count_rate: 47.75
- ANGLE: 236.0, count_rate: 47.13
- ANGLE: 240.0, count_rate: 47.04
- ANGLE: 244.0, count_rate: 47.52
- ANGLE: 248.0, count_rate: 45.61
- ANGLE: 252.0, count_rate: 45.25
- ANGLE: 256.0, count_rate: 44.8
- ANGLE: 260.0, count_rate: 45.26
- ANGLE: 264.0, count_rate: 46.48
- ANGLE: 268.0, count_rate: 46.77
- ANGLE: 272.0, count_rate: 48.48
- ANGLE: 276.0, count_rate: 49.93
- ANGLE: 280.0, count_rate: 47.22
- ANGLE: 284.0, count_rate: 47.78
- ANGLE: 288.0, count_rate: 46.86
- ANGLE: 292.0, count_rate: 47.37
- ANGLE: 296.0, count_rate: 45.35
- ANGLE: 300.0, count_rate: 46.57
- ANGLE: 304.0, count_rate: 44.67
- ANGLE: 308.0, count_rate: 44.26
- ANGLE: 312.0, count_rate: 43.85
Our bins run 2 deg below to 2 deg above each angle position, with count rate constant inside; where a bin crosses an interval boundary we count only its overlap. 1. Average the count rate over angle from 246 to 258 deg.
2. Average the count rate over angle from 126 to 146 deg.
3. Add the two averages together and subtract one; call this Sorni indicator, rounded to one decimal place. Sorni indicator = 86.0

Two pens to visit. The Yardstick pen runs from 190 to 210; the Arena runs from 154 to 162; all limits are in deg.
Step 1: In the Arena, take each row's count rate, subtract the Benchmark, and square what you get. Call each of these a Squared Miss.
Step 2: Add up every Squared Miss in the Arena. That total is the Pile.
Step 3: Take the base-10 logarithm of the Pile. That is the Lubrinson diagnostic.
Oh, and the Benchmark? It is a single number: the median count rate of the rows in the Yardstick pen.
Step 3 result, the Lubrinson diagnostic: 1.6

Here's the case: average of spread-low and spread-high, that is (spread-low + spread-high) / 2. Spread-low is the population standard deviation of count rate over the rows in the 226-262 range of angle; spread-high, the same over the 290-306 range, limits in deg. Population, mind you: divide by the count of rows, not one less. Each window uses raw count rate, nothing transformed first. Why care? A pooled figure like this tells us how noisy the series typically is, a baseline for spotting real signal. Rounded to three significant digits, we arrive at 1.09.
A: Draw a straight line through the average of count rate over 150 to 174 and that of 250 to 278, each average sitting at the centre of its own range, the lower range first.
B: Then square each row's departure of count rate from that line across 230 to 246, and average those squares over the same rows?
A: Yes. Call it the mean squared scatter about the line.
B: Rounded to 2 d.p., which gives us 2.17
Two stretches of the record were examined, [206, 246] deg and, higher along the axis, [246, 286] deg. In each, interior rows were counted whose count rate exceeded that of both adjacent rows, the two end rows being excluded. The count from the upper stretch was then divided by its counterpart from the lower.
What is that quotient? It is 1.0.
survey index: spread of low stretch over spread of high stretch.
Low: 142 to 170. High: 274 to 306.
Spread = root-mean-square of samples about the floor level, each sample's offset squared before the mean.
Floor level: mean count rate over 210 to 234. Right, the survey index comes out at 1.9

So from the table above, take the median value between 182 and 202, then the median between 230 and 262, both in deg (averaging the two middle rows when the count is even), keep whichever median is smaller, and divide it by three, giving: 15.4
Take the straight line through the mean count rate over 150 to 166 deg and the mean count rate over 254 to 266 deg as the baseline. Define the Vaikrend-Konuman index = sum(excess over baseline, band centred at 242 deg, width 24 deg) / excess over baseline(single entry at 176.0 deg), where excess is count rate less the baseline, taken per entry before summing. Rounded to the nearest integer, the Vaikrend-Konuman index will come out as -6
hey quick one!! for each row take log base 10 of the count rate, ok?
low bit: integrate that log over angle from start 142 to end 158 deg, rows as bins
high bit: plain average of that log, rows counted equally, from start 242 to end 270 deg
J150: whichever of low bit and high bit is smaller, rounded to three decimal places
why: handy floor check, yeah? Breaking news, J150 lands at 1.662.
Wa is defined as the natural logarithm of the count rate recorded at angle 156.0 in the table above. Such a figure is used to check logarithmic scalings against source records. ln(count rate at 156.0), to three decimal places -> 3.771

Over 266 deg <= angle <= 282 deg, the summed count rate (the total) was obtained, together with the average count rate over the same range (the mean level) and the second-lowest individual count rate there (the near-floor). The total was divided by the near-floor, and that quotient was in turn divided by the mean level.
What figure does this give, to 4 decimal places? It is 0.0847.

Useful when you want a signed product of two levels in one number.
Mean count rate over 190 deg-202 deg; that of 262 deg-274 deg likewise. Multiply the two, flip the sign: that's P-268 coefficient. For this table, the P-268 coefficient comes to -2242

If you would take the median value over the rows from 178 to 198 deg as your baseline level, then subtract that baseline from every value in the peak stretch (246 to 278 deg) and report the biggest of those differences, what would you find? 4.4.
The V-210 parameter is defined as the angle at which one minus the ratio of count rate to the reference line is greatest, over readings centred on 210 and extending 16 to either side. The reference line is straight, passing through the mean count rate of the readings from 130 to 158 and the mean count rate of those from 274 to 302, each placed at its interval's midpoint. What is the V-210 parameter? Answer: 216.0 deg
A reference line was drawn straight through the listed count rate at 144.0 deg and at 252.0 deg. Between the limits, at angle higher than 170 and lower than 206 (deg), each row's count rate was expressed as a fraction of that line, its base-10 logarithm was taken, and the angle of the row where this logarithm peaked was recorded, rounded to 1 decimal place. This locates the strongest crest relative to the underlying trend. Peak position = 200.0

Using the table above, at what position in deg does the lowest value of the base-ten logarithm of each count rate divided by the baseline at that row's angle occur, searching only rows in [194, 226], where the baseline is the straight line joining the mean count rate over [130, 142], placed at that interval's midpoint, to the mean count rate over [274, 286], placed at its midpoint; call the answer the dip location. 216.0 deg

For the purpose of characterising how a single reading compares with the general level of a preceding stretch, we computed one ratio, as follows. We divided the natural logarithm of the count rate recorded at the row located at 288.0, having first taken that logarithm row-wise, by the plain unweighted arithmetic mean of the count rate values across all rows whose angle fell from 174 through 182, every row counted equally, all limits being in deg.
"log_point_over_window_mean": 0.0891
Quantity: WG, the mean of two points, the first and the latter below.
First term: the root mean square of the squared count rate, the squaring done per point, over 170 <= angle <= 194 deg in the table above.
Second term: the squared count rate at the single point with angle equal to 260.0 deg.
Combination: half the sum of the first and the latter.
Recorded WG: 2010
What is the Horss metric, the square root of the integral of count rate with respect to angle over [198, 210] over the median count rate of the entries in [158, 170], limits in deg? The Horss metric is 3.65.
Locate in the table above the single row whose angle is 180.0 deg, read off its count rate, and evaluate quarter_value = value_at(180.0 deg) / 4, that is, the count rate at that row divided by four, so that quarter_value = 10.8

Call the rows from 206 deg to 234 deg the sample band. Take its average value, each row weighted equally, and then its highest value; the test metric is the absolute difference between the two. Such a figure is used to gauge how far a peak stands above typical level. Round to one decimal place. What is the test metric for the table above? 1.1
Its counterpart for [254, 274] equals 2.1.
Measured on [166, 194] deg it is 2.6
